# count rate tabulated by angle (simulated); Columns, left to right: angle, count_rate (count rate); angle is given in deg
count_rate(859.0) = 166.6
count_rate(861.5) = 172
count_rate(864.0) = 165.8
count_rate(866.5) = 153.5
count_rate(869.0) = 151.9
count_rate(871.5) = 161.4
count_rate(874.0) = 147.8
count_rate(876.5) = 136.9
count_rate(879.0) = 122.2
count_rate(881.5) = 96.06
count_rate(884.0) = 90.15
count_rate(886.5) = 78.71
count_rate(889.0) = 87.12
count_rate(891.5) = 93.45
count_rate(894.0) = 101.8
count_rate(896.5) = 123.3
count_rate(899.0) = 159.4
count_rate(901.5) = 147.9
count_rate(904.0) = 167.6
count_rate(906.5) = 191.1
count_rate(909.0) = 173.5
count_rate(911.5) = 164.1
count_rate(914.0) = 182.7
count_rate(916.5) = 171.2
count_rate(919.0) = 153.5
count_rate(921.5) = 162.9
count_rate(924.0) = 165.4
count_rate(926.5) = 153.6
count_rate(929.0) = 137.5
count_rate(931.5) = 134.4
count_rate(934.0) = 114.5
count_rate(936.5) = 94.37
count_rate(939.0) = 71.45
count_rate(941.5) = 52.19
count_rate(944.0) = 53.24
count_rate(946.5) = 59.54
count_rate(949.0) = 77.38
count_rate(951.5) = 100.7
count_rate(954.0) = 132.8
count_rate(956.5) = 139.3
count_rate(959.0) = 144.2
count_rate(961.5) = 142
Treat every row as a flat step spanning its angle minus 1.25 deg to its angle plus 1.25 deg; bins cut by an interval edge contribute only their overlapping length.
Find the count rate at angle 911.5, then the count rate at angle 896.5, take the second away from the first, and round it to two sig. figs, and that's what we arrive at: 41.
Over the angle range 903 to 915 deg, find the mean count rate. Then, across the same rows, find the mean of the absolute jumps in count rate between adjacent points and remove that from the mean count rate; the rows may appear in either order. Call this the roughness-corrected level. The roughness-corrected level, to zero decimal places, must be 159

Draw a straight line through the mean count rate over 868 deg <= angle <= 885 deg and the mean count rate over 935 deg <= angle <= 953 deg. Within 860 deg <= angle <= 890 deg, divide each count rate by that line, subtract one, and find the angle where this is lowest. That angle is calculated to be 886.5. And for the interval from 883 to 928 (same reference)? 886.5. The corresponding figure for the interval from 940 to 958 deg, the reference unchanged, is 941.5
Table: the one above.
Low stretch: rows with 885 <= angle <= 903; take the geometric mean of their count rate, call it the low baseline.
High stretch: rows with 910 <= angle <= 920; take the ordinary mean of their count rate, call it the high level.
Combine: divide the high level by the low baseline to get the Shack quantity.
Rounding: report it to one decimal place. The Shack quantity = 1.5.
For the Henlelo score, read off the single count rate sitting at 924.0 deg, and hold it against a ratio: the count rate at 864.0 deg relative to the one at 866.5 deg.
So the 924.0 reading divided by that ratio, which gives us 153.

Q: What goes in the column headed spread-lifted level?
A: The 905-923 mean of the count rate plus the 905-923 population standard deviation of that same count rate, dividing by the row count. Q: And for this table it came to 183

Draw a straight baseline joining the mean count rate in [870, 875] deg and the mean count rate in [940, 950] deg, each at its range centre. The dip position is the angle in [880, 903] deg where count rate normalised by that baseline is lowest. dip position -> 886.5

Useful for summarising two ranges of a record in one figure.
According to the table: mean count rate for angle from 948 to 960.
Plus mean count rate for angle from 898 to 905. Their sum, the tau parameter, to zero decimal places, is 277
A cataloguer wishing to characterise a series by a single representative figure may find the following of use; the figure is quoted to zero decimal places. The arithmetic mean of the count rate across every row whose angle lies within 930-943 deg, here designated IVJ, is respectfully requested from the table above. 93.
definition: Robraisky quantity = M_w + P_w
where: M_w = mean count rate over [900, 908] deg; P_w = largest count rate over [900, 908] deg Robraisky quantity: 360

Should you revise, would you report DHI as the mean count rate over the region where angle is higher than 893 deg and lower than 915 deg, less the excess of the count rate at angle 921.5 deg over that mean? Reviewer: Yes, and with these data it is 151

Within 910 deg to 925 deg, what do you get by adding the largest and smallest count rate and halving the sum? 168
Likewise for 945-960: 102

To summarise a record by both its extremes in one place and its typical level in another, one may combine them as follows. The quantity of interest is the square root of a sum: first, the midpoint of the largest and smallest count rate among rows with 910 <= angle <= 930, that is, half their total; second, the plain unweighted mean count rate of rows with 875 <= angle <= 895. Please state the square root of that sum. 16.2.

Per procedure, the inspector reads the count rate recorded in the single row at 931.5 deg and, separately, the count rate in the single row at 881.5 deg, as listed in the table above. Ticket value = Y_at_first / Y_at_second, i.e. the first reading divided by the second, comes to 1.4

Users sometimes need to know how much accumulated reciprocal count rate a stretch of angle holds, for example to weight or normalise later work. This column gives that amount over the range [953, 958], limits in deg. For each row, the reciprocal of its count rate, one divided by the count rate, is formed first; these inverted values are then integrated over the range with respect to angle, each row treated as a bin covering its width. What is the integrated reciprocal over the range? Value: 0.037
